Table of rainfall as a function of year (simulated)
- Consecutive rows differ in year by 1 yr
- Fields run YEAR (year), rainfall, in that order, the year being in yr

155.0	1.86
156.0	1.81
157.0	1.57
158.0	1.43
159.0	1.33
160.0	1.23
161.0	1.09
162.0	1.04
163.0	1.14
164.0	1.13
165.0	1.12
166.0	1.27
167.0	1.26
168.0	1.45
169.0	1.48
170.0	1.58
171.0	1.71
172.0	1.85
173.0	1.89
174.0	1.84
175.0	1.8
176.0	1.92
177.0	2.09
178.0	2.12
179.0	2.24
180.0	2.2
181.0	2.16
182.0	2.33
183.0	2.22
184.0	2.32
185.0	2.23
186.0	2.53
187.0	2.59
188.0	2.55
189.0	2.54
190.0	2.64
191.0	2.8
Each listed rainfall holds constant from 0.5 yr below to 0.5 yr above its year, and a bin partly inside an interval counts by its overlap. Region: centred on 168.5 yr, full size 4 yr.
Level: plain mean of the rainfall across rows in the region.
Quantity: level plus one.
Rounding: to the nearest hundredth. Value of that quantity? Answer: 2.44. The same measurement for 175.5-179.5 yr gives 3.09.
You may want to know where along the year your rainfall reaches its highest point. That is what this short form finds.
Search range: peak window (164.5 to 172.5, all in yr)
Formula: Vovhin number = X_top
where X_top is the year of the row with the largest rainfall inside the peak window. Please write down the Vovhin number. 172.0 yr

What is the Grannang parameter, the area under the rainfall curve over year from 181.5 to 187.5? 14.2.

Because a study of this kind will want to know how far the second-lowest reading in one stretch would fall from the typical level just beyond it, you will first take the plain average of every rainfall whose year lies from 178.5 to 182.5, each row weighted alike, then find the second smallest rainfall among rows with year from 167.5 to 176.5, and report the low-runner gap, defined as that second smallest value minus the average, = -0.75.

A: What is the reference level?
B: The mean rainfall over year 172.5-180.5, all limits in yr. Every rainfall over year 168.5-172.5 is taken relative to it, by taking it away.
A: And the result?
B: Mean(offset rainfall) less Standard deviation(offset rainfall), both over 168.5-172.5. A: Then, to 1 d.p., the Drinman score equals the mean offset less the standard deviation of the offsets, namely -0.5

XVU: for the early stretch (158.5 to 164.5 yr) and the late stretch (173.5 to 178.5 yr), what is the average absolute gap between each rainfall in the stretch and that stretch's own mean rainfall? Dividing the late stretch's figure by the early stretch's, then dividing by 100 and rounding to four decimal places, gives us 0.0151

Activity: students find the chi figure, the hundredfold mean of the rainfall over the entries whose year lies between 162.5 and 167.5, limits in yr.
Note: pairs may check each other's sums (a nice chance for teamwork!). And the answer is 118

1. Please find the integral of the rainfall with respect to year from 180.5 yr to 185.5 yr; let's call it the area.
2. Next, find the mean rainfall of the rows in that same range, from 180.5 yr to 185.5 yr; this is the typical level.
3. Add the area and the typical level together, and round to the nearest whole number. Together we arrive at 14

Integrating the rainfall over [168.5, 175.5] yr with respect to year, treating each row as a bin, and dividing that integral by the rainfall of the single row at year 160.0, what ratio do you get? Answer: 9.9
